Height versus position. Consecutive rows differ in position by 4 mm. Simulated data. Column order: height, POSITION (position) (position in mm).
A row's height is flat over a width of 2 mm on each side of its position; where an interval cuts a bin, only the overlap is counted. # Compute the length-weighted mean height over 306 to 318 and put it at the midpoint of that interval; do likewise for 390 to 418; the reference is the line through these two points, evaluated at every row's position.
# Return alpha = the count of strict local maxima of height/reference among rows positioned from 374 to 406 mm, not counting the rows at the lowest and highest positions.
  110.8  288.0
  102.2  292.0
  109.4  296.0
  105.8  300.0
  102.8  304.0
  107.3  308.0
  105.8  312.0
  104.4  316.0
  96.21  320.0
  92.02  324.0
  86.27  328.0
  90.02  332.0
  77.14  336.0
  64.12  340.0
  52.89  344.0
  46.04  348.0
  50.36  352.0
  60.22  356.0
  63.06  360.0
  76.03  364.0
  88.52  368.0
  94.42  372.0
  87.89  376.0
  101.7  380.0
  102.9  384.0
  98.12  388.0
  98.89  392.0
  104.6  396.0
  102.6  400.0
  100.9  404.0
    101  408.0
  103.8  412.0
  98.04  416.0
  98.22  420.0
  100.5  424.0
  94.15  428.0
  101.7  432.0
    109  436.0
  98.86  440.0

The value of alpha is 2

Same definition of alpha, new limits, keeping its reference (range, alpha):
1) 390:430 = 3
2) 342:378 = 1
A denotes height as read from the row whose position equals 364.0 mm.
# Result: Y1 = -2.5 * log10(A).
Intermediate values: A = 76.03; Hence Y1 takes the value -4.70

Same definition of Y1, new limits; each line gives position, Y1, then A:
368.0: -4.87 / 88.52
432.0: -5.02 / 101.7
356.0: -4.45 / 60.22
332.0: -4.89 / 90.02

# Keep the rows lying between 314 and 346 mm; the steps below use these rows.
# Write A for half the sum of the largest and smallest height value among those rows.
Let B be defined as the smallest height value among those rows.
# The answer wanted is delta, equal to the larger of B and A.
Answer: 79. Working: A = 79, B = 52.89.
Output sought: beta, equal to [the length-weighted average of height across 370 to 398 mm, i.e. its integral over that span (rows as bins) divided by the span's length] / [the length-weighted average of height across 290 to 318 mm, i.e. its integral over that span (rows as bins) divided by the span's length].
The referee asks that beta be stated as 0.93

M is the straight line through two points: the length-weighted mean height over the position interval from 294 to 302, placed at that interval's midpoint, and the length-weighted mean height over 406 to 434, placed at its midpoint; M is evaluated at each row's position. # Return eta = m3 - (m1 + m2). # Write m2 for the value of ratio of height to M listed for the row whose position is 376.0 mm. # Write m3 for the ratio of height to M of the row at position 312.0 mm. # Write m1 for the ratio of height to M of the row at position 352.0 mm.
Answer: -0.35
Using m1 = 0.48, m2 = 0.86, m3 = 0.99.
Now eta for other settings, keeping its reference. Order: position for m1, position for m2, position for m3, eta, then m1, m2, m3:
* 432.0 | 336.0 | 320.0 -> -0.86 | 1.03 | 0.73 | 0.91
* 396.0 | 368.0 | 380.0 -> -0.90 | 1.03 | 0.86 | 0.99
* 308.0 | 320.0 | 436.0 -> -0.80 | 1.00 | 0.91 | 1.11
